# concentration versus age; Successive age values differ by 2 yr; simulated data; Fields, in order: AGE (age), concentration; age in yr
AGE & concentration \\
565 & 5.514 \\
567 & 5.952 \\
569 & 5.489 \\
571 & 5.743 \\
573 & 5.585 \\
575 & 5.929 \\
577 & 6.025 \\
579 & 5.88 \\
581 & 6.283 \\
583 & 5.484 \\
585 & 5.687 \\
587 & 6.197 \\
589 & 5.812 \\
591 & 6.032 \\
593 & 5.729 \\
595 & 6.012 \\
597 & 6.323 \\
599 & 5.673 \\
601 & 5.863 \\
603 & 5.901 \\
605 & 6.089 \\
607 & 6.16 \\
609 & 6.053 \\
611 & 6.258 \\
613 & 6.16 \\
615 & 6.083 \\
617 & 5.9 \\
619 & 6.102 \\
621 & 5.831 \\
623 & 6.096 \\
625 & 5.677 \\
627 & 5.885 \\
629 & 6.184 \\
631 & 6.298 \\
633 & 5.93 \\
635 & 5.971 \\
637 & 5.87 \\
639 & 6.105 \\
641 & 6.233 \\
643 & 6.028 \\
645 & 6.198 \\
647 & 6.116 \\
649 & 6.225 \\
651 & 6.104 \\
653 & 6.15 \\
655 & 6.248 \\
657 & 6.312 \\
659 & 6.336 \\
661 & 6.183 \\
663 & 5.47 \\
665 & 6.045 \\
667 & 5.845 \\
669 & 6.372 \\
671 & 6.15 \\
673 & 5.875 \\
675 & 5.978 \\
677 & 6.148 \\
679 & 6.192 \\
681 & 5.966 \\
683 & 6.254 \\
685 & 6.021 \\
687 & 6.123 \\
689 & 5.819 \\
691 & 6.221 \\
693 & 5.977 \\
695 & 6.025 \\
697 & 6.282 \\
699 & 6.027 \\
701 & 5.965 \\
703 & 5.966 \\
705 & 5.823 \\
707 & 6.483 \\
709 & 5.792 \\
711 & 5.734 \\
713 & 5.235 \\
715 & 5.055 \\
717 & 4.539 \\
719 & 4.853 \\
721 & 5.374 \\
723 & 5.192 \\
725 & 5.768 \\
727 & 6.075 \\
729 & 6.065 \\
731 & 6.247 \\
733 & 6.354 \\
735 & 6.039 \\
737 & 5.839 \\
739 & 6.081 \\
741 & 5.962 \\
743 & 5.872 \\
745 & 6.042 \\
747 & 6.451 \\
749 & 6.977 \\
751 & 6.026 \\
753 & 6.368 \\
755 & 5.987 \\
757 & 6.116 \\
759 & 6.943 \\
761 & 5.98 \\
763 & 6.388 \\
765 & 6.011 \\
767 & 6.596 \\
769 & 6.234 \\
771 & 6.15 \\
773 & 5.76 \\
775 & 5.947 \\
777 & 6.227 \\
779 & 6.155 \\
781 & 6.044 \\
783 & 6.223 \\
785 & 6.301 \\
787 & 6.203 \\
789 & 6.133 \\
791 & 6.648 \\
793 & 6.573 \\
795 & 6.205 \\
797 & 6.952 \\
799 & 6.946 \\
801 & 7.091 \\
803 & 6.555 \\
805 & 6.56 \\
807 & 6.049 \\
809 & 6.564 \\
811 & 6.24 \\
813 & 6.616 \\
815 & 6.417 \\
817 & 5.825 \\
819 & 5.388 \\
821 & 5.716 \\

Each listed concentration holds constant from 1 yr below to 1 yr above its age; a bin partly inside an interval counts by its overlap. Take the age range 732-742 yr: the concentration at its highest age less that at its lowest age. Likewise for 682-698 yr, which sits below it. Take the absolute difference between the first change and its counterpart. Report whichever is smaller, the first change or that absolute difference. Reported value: -0.4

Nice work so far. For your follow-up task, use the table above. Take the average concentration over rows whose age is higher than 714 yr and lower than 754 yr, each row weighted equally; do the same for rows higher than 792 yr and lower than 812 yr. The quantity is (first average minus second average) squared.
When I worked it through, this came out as 0.51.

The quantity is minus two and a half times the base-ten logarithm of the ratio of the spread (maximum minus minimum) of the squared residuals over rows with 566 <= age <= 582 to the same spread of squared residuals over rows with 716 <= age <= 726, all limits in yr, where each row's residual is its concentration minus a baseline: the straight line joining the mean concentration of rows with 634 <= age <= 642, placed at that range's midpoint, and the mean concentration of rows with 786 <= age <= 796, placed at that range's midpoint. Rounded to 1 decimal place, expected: 2.9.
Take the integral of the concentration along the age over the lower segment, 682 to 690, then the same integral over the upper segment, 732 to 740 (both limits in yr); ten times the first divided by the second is 10.0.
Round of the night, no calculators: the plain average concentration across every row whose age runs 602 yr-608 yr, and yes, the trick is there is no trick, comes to 6.05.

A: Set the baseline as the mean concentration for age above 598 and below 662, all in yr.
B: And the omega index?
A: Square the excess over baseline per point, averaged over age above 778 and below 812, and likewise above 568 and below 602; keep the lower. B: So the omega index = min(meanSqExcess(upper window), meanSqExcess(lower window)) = 0.102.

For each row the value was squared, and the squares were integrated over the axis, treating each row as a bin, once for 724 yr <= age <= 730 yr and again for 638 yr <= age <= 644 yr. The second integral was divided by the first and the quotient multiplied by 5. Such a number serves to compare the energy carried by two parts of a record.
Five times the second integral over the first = 5.26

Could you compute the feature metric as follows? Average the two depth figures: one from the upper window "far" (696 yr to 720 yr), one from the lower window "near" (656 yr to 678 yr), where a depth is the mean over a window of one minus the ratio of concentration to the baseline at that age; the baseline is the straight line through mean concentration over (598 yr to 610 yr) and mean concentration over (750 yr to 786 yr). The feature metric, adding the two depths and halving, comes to 0.04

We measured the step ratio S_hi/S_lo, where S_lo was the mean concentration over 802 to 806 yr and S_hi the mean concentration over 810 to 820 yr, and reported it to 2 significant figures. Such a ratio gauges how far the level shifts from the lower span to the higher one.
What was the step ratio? 0.93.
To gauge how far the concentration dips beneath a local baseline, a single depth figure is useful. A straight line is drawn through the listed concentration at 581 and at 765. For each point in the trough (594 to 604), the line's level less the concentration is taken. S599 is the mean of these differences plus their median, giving 0.7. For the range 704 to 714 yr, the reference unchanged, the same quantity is 0.6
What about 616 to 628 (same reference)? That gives 0.6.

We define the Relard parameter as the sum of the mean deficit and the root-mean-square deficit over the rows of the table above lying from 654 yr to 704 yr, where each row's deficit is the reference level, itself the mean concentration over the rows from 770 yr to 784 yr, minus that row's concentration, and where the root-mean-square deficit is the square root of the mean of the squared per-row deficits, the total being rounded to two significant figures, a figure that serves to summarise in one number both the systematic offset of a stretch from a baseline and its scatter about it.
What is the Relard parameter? 0.20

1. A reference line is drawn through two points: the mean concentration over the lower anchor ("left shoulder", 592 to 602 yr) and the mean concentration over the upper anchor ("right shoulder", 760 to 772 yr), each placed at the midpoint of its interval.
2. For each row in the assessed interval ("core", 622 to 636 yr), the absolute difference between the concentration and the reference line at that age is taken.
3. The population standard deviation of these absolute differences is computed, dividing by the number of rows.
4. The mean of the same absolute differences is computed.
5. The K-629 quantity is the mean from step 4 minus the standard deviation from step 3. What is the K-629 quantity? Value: 0.050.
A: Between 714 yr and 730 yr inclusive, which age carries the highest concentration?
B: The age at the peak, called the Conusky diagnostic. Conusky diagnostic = 727 yr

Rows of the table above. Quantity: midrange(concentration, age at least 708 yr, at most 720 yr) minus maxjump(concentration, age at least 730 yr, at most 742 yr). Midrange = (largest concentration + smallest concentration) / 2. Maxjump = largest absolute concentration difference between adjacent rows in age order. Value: 4.85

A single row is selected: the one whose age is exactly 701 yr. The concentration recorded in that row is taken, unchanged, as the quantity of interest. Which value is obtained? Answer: 5.965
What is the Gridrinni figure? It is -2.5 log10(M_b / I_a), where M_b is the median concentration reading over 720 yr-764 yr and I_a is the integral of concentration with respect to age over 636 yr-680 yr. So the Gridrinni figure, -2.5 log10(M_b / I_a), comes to 4.12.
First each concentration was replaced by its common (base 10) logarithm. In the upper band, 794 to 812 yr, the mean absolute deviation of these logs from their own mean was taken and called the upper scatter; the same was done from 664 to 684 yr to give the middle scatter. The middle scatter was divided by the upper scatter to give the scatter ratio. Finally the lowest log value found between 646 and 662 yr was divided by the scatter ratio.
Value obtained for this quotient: 1.4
